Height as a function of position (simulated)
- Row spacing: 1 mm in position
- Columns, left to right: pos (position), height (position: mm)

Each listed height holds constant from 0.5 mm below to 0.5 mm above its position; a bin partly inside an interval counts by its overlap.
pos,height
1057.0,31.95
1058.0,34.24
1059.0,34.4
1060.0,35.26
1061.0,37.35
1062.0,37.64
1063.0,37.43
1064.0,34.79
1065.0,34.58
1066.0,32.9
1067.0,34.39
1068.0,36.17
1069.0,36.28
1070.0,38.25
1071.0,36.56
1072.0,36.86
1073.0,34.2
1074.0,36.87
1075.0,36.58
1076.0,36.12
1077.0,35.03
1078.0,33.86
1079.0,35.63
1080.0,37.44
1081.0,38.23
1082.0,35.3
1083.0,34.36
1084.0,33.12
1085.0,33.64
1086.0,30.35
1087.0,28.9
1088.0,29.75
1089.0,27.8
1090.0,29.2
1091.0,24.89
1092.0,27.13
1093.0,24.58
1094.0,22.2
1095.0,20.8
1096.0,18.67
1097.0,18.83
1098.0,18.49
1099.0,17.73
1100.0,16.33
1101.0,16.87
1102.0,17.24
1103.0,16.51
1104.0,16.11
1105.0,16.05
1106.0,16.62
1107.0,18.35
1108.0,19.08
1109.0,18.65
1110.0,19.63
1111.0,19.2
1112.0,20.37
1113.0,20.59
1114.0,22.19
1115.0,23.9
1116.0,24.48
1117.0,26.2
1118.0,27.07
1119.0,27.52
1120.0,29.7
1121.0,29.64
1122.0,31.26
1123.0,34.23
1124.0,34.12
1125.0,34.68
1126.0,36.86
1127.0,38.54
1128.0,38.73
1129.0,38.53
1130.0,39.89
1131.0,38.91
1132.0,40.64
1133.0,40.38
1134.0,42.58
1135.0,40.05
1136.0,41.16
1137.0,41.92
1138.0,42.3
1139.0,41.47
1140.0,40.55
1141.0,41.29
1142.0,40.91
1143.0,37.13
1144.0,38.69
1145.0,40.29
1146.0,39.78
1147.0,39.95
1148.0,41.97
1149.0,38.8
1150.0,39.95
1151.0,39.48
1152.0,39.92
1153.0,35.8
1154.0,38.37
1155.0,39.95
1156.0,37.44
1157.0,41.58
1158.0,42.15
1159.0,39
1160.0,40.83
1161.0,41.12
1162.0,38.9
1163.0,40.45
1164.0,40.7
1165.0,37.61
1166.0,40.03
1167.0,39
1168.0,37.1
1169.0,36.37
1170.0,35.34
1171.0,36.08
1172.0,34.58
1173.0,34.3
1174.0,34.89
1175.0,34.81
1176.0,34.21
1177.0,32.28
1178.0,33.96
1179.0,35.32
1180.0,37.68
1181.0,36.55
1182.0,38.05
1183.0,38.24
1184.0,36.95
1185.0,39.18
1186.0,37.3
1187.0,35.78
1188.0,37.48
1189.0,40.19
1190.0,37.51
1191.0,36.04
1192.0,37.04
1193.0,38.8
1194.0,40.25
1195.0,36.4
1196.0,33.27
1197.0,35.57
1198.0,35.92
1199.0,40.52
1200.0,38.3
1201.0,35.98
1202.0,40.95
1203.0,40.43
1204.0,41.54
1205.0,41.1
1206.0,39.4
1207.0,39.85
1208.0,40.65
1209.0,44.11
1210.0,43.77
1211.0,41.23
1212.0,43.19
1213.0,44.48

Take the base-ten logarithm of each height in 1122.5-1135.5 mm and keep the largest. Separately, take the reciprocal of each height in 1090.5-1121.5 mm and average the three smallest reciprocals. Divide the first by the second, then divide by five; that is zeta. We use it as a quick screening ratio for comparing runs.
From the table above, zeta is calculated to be 9.4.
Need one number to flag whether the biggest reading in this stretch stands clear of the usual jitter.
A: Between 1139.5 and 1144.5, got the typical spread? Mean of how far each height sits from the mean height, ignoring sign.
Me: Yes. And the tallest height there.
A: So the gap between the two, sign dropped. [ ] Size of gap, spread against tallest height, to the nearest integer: 40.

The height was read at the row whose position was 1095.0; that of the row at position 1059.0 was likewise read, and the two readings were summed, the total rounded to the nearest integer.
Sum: 55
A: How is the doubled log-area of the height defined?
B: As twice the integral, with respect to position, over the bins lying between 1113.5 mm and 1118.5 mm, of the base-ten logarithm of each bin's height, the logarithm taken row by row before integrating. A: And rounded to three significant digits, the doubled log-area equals 13.9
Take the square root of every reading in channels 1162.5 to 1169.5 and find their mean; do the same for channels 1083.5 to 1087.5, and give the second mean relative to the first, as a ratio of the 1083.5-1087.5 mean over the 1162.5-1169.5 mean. 0.90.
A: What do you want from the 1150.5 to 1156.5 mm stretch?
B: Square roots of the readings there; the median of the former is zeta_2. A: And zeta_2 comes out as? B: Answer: 6.2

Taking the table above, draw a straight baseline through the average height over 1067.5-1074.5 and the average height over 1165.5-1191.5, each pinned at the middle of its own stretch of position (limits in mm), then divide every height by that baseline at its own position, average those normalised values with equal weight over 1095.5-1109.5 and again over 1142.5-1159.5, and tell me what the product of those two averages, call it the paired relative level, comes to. 0.52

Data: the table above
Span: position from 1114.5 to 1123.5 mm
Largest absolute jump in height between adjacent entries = 3.0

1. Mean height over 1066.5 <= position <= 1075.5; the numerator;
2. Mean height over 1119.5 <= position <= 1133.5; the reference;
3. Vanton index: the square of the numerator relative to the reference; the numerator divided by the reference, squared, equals 1.00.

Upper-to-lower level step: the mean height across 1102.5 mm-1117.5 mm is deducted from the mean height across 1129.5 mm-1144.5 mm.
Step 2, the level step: 21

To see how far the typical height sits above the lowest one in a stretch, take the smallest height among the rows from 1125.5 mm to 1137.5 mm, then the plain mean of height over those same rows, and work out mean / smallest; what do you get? 1.08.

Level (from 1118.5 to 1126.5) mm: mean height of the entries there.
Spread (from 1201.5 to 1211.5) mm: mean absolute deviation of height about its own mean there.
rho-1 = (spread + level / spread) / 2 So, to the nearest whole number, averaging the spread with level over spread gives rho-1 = 15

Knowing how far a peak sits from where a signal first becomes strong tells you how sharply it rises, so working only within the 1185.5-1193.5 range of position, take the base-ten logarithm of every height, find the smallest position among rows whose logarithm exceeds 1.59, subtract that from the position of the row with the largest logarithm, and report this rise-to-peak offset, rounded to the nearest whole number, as 0 mm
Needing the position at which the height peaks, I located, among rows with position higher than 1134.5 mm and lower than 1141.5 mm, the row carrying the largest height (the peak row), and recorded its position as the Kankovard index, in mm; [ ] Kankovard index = 1138.0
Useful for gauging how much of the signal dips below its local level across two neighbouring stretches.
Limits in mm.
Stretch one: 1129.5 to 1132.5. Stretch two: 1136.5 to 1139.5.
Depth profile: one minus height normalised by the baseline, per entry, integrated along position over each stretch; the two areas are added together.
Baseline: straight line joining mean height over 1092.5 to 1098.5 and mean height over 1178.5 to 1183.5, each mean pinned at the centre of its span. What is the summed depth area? -2.7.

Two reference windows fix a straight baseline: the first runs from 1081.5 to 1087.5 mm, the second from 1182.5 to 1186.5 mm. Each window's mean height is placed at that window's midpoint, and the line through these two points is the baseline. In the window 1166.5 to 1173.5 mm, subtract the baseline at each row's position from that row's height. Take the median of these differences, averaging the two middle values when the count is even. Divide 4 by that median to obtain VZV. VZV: -3.6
